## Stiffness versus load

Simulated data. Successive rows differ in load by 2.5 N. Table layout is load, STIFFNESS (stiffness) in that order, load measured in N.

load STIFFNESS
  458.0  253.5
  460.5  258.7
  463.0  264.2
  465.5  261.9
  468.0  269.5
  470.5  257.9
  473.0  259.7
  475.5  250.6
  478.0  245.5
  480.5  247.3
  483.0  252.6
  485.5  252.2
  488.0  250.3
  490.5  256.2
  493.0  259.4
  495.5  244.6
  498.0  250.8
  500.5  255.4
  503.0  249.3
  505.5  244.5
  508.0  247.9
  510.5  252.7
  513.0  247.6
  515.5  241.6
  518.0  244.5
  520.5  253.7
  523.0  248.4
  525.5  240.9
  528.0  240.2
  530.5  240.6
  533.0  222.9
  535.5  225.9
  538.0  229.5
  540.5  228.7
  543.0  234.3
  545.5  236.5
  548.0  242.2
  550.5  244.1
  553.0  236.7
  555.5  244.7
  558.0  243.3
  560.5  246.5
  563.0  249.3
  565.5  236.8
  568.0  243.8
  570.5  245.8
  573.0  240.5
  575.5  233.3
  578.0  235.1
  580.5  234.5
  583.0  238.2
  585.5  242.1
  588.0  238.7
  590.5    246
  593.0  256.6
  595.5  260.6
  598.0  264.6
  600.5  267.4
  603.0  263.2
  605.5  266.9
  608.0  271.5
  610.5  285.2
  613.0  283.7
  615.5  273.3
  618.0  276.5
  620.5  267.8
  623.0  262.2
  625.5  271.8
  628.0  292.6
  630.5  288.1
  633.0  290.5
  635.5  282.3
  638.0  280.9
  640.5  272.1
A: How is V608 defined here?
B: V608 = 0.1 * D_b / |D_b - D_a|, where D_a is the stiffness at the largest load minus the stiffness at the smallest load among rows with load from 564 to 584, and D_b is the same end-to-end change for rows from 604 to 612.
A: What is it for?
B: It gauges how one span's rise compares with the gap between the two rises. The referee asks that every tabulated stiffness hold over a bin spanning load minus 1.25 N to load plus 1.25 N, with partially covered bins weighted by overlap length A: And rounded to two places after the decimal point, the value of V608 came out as 0.11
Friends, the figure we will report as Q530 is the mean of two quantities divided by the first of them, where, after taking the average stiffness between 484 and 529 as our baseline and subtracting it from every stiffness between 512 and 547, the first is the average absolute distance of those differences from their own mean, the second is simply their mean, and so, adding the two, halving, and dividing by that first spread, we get -0.2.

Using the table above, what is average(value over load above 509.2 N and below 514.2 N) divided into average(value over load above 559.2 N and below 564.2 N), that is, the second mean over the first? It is 0.99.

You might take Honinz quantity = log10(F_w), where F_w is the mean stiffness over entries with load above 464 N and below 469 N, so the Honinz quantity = 2.42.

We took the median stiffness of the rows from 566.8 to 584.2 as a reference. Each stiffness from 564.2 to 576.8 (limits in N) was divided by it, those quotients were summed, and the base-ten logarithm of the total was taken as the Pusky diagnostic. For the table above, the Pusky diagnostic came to 0.702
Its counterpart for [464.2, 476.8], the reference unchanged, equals 0.737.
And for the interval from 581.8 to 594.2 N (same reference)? 0.710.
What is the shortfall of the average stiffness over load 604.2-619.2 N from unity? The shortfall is -275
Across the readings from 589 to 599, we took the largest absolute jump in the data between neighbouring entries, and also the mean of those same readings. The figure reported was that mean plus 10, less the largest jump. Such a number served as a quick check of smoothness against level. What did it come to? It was 256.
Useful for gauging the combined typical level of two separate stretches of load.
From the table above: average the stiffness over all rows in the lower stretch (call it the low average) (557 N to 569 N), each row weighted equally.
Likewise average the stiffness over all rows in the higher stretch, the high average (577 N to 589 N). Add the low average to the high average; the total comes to 482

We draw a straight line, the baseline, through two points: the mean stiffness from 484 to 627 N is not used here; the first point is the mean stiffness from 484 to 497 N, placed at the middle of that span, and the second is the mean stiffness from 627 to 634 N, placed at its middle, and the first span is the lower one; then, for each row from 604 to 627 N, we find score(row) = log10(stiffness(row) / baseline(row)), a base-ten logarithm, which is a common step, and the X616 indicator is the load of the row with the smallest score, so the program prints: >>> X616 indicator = 623.0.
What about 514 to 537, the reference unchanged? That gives 533.0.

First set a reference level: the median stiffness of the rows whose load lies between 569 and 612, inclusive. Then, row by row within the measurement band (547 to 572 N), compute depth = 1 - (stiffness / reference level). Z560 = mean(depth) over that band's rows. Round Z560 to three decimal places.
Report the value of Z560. 0.011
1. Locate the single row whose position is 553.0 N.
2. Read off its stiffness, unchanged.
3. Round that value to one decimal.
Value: 236.7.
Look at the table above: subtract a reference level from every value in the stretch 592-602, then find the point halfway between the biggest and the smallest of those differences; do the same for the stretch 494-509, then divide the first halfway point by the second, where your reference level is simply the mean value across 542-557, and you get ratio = 2.2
